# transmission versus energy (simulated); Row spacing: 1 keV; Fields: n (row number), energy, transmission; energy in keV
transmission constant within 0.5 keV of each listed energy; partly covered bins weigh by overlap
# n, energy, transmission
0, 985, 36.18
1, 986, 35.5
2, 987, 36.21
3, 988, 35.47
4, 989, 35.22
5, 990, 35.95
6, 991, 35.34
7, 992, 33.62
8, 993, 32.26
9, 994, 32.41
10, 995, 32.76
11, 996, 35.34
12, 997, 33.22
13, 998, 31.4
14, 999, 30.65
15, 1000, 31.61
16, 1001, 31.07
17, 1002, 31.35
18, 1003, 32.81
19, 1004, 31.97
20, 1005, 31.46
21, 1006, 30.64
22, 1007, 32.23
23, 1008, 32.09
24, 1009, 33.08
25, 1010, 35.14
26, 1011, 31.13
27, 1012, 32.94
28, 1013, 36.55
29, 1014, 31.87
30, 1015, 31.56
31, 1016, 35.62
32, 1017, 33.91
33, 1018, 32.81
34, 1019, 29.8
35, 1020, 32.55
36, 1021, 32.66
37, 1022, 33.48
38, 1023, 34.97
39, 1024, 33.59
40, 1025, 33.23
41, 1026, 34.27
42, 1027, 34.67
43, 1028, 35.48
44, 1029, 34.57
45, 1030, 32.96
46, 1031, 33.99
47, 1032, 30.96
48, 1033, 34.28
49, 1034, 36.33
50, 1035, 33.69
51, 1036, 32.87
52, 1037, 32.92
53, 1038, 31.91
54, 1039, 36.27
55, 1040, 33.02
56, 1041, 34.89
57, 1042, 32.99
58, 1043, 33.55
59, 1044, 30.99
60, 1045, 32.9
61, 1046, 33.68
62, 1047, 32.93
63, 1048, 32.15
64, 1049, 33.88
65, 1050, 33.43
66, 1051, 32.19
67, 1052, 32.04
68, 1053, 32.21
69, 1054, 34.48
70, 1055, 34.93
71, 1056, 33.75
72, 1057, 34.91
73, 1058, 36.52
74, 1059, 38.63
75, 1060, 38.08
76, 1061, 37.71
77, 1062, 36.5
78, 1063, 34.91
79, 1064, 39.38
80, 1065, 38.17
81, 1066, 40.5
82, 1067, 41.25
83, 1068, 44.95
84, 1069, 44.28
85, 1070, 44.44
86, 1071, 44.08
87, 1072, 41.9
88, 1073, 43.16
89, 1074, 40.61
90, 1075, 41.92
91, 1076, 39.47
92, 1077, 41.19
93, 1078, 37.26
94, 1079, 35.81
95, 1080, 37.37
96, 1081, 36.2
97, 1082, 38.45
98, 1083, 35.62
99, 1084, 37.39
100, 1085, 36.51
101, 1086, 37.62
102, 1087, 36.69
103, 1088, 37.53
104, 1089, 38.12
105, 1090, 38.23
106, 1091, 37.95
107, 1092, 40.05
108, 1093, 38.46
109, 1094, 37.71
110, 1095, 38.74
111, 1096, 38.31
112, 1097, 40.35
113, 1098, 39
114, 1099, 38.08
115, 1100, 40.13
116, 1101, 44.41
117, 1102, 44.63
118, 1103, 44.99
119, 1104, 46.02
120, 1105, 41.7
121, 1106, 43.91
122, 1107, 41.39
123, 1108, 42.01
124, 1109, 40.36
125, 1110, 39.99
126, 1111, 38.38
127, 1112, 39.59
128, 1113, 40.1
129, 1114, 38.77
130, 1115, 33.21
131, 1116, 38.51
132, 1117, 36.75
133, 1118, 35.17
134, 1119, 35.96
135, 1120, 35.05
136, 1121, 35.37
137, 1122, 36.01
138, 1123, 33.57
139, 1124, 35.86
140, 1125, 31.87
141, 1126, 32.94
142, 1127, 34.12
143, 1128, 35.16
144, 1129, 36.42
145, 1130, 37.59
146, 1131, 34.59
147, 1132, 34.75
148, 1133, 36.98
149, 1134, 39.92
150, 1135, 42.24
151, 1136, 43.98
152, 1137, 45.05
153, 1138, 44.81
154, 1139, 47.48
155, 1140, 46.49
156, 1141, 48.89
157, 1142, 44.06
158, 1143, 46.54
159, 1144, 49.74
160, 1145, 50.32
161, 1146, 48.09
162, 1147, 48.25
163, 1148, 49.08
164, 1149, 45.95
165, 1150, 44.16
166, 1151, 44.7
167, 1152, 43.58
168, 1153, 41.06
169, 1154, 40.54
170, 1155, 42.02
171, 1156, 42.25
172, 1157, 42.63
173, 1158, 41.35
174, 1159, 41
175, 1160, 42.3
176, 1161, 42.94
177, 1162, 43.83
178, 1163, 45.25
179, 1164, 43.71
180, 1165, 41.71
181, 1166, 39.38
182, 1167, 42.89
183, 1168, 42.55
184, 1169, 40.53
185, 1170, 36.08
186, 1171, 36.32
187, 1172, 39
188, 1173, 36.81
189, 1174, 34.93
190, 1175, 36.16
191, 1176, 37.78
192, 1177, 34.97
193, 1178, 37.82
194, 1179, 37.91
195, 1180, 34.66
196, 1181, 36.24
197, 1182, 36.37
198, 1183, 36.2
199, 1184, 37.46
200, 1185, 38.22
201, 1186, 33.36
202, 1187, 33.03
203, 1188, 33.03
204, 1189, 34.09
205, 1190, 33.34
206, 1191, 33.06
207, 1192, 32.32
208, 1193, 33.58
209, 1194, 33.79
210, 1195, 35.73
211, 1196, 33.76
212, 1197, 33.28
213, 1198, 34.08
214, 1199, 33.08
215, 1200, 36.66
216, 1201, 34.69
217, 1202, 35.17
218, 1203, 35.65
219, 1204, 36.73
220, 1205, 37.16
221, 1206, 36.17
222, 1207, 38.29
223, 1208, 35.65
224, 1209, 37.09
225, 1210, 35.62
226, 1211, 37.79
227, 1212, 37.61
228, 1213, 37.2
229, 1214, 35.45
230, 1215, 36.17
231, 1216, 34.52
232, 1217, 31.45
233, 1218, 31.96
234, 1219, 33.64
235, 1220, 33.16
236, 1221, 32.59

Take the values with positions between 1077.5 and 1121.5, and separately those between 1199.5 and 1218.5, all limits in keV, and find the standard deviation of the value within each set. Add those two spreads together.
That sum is 4.6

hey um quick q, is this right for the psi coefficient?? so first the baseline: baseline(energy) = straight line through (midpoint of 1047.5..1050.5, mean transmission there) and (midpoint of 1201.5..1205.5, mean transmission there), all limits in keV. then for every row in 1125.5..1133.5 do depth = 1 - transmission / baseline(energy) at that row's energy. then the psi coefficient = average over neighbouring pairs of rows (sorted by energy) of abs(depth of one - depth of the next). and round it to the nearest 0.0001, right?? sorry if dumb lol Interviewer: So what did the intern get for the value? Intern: 0.0409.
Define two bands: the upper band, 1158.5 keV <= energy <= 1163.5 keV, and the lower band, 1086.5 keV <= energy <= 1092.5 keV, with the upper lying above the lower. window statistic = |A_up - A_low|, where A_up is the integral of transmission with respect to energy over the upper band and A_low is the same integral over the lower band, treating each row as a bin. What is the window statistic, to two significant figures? 13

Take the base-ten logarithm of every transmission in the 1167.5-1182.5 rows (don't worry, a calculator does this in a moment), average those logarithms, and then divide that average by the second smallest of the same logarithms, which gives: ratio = 1.02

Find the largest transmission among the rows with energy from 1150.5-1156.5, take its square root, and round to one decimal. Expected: 6.7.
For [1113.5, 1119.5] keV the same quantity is 6.2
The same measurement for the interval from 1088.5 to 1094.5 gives 6.3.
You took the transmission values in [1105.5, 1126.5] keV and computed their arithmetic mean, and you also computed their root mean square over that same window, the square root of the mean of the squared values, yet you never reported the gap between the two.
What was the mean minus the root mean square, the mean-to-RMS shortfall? -0.137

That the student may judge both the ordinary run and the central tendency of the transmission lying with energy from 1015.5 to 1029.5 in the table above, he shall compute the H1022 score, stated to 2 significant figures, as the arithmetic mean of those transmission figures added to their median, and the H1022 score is 67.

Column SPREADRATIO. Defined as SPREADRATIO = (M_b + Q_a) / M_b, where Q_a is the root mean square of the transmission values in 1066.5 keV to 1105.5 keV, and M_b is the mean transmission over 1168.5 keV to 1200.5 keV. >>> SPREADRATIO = 2.13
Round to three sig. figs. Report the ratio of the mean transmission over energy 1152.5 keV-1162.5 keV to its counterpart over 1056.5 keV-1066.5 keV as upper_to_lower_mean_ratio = 1.12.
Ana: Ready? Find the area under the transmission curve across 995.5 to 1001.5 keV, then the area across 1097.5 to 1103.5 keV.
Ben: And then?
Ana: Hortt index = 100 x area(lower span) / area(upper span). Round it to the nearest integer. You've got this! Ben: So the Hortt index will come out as 77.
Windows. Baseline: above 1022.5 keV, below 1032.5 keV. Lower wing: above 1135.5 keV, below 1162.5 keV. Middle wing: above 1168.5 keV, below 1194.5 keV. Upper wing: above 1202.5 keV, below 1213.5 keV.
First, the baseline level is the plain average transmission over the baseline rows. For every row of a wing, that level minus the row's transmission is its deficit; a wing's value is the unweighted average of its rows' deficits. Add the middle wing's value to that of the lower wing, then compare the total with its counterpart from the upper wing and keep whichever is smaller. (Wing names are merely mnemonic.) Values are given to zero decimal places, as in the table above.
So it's -13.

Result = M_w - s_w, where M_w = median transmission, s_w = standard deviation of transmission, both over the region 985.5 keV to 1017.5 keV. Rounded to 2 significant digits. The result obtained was 31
